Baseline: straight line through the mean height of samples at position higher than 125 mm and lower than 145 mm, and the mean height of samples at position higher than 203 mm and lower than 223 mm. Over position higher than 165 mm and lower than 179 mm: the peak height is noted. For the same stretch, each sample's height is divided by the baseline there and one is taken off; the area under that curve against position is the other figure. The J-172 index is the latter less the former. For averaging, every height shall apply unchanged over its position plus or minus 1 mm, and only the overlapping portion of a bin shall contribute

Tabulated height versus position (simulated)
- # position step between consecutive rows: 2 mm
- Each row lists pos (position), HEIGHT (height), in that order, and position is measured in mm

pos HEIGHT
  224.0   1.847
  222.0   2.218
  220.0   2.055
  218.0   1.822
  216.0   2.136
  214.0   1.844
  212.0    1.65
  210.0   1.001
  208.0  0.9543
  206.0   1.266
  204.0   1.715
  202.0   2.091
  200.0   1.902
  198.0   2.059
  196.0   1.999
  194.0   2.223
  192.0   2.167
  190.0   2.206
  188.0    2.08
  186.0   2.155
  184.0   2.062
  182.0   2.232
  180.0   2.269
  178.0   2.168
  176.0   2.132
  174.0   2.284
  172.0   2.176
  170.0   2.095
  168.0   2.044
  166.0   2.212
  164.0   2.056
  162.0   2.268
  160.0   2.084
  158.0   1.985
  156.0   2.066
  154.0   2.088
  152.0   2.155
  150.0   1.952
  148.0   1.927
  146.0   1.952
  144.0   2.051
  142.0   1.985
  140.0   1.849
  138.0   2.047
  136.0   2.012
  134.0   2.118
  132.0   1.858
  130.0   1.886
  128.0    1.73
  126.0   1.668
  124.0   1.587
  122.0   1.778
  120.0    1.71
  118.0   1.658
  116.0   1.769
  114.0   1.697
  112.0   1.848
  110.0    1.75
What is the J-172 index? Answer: 0.51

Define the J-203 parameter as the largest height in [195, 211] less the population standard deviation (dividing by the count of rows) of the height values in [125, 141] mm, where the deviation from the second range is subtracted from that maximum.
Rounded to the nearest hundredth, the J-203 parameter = 1.95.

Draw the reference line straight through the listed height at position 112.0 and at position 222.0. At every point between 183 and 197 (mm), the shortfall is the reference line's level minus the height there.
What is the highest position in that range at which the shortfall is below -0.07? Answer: 194.0 mm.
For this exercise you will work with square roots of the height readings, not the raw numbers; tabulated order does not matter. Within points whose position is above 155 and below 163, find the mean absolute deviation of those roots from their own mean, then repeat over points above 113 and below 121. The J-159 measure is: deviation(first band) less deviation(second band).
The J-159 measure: 0.017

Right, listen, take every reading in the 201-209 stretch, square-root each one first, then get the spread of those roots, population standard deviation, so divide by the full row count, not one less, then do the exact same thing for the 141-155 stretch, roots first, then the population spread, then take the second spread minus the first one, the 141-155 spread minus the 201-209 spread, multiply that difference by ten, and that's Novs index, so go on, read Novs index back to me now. -1.5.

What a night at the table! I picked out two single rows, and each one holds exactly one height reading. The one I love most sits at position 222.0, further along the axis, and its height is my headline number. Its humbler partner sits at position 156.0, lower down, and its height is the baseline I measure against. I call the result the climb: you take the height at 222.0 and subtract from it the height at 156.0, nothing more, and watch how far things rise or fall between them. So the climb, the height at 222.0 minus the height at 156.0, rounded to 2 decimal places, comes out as 0.15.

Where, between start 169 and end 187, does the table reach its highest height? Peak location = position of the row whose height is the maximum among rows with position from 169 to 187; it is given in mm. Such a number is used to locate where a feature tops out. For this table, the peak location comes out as 174.0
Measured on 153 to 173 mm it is 162.0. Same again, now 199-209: 202.0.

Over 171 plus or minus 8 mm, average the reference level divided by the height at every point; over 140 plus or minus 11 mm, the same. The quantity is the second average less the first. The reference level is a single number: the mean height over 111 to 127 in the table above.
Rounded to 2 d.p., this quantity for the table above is 0.07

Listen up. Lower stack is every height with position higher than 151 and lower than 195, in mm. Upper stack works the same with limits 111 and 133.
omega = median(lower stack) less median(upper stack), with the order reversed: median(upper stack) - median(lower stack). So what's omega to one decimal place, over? -0.4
